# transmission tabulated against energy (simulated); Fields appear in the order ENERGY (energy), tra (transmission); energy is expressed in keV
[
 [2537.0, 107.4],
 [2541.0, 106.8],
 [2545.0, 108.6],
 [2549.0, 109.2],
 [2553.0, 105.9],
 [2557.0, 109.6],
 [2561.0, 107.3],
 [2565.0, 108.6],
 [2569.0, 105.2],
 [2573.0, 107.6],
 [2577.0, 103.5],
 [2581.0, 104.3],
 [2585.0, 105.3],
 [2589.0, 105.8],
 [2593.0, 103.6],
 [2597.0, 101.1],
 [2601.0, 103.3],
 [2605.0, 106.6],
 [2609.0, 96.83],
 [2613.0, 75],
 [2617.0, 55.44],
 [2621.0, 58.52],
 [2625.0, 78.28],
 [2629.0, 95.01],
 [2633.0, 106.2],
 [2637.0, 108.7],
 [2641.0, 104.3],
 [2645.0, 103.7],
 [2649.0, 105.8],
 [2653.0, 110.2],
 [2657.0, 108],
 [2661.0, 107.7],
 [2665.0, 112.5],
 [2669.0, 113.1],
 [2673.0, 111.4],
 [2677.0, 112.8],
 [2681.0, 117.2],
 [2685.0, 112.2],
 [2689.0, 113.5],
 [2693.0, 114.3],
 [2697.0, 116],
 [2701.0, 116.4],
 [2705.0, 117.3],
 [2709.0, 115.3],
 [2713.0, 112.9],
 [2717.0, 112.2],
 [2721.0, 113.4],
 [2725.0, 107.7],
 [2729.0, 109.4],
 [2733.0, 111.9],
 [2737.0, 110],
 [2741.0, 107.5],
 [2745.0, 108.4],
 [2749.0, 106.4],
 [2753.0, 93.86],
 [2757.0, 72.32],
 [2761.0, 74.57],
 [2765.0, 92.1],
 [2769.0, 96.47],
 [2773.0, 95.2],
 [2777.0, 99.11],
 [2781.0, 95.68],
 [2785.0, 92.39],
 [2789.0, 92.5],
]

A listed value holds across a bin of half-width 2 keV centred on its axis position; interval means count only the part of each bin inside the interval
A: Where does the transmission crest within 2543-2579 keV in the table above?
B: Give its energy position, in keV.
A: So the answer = 2557.0 keV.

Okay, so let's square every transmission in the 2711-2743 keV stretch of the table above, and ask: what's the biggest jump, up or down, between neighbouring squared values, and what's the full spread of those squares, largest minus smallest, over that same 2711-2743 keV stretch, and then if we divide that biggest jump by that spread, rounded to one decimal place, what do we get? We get 1.0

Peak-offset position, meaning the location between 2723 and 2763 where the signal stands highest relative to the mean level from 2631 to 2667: 2733.0 keV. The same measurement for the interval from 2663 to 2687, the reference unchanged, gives 2681.0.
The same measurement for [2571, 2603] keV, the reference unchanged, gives 2573.0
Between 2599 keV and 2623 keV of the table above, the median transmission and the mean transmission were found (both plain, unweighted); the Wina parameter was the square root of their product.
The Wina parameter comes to 84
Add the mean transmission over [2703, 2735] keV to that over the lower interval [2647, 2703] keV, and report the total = 225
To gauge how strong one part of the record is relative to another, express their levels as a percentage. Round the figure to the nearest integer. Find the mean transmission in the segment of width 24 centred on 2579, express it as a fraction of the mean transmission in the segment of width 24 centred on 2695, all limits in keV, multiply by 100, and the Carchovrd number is 92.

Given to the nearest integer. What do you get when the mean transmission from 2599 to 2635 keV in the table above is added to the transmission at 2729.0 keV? 196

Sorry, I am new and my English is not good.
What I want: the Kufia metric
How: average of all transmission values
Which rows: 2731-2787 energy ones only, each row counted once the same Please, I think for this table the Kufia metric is 97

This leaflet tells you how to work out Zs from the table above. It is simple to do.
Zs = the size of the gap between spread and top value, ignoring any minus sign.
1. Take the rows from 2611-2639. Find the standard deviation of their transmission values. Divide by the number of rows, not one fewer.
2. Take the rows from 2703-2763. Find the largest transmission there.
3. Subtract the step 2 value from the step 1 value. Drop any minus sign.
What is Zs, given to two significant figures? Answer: 97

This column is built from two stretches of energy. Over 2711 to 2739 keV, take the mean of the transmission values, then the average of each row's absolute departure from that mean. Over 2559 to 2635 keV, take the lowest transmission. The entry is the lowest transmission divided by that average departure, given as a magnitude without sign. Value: 32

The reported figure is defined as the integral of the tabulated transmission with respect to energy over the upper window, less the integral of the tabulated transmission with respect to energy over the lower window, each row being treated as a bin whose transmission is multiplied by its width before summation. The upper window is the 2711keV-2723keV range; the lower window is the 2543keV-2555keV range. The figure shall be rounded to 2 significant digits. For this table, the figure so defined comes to 59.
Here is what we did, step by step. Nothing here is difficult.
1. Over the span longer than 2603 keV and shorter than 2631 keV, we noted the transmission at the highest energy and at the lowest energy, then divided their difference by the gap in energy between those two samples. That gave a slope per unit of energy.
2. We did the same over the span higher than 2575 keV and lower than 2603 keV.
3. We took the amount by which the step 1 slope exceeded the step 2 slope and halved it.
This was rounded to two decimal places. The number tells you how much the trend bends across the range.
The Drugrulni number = -0.24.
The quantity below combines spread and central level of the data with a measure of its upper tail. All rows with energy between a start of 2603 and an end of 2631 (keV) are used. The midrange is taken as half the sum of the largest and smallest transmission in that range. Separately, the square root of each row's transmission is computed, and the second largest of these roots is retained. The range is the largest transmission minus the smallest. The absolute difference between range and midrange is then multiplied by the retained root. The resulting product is 294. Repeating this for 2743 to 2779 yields 560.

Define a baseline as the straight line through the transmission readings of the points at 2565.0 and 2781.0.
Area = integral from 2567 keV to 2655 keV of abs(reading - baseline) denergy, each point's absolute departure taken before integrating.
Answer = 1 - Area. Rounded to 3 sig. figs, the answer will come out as -863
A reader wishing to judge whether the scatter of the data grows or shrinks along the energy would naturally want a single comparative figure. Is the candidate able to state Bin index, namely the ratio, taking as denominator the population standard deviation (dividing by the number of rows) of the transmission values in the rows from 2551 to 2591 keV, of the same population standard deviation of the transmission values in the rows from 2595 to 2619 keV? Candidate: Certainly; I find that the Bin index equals 10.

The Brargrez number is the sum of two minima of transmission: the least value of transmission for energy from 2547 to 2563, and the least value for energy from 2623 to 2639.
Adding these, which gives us 184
